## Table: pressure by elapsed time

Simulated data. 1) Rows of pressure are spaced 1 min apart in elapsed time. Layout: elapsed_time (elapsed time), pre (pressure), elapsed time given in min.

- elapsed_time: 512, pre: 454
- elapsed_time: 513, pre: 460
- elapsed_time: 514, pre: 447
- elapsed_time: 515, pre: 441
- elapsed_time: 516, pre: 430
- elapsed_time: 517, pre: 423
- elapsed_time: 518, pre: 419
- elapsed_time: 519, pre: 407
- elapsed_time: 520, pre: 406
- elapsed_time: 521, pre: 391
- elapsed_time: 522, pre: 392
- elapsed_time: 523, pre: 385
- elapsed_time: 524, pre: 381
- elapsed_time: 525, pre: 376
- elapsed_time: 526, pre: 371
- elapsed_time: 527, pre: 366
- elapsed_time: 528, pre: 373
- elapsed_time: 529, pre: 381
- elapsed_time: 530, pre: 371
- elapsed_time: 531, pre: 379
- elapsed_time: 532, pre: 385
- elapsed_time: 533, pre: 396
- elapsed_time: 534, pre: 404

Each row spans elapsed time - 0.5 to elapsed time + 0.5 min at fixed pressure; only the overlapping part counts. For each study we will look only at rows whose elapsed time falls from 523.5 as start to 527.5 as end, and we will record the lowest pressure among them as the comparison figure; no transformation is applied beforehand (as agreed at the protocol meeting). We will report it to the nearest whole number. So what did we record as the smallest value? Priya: 366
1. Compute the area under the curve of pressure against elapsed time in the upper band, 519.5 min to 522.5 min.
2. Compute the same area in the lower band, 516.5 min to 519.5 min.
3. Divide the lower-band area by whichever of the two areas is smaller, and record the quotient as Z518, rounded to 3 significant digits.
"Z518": 1.05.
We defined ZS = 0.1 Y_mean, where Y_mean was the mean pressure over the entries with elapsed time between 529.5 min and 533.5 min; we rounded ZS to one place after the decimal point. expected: 38.3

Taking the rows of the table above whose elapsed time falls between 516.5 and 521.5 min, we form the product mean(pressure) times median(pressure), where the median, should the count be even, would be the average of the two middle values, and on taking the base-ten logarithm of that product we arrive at 5.22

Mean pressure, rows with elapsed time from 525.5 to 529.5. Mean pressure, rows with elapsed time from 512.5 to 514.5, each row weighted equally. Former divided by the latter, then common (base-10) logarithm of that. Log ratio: -0.085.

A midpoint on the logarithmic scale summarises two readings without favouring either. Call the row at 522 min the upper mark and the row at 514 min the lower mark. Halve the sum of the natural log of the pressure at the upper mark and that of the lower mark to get 6.04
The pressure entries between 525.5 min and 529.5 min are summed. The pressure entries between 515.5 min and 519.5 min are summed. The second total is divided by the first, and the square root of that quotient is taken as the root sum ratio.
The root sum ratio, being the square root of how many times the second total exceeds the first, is 1.06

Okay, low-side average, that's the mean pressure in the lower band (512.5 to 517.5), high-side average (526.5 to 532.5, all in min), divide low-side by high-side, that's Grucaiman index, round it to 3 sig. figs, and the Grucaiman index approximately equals 1.17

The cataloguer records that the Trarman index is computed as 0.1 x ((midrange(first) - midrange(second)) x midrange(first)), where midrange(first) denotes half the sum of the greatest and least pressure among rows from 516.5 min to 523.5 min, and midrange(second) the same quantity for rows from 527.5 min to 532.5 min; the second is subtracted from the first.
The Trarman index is 1050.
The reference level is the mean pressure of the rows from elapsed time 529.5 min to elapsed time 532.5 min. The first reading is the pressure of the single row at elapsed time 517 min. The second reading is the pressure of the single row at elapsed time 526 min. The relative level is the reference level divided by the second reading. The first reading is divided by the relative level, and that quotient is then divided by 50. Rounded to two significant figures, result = 8.3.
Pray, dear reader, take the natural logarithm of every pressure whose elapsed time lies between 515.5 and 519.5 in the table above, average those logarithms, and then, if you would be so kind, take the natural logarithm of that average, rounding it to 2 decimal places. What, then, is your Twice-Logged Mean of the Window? 1.80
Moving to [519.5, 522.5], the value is 1.79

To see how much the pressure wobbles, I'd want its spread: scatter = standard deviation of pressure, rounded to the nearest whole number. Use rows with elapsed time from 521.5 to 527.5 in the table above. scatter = 9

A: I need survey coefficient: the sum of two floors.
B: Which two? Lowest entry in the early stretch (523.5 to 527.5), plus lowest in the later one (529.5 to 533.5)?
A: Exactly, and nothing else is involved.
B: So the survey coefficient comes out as 737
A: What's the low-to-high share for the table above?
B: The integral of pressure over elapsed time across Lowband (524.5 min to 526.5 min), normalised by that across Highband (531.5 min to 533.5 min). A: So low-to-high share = 0.96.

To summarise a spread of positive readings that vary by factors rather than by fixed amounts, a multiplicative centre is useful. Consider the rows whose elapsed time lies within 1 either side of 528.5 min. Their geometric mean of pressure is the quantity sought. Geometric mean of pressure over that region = 377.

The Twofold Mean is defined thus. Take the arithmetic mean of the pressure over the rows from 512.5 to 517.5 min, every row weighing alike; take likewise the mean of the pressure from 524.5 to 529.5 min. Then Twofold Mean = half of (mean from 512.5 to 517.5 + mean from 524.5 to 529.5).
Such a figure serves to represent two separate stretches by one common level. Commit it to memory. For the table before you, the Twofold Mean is 407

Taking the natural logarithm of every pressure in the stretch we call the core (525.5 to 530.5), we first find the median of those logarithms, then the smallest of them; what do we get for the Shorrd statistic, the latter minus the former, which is -0.014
